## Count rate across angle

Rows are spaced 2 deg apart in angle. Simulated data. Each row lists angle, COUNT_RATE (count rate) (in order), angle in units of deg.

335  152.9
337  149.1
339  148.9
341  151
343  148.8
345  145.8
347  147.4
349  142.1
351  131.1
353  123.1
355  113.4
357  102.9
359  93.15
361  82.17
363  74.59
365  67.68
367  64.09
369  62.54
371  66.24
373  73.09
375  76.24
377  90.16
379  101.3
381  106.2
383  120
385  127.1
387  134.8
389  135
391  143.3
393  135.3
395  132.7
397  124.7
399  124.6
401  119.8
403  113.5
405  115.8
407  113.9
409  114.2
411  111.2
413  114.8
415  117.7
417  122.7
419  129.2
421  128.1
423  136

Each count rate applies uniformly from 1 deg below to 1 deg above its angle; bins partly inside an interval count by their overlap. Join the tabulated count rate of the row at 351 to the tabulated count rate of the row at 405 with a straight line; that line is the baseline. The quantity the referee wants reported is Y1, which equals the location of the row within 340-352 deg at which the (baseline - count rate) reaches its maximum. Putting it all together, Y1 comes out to 351 deg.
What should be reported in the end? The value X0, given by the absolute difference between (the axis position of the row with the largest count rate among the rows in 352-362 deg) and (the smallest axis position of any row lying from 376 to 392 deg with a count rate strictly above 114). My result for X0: 30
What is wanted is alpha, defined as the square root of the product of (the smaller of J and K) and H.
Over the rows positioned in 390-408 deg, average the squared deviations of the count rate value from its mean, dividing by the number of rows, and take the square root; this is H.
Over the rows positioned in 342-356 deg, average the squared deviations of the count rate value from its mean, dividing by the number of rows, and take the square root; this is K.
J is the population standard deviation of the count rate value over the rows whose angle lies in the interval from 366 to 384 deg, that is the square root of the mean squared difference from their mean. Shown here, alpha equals 11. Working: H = 10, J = 20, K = 12.7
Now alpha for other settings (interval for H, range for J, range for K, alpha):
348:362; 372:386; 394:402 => 10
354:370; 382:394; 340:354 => 11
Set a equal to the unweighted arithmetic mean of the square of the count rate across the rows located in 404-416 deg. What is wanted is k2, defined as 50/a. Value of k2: 0.0038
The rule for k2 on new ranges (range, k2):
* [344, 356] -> 0.0028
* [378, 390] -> 0.0034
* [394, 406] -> 0.0034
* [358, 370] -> 0.0089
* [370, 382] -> 0.0066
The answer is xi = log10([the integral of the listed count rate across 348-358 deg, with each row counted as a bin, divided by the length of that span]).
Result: 2.09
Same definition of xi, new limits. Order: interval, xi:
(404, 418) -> 2.06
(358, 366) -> 1.90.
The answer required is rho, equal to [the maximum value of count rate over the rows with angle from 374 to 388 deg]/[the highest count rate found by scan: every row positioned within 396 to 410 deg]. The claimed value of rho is 1.08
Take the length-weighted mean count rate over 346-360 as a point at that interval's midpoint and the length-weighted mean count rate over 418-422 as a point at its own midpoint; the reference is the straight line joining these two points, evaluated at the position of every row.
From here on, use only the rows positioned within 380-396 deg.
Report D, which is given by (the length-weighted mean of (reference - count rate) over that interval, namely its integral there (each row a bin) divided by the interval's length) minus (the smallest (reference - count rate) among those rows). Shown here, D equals 14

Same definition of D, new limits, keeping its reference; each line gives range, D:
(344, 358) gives 18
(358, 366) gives 14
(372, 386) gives 27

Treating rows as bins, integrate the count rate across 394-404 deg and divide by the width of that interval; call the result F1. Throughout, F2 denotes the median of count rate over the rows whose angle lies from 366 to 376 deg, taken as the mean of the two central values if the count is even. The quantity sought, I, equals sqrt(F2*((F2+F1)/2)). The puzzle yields 79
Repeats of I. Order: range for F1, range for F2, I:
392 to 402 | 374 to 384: 108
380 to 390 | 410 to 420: 119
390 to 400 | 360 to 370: 82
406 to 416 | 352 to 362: 106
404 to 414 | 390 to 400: 128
